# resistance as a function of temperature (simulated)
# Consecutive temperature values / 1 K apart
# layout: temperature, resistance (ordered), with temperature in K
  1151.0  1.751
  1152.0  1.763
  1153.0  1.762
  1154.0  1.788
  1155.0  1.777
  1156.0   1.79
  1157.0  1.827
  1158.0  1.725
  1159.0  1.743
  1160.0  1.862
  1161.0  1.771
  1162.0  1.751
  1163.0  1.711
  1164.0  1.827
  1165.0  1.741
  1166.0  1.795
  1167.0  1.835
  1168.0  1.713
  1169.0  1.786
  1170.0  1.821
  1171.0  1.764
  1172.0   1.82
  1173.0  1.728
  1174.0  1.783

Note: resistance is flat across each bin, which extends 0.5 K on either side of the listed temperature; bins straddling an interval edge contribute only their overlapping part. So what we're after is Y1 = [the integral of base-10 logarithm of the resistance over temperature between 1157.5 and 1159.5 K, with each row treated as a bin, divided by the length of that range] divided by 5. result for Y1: 0.0478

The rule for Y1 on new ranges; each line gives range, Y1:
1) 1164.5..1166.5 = 0.0495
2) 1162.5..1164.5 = 0.0495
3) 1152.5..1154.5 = 0.0498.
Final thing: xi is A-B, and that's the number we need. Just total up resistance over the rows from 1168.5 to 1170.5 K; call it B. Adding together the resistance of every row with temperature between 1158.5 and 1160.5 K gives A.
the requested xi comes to 0.00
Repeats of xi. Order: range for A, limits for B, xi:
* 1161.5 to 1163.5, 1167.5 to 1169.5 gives -0.04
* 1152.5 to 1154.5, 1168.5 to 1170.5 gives -0.06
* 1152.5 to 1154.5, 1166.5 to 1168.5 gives 0.00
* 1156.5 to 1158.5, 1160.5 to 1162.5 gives 0.03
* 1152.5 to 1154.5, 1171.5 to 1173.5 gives 0.00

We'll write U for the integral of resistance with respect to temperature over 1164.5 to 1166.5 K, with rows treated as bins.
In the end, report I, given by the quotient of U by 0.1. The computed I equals 35.4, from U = 3.54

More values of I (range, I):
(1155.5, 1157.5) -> 36.2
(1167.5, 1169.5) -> 35.0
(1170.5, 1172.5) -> 35.8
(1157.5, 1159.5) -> 34.7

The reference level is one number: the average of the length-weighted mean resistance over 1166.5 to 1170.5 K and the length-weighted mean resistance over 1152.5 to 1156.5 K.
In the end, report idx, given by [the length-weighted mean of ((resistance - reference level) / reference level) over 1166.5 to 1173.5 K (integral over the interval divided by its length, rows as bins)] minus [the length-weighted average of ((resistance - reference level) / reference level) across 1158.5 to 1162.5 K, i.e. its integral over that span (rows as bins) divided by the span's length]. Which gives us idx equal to 0.000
